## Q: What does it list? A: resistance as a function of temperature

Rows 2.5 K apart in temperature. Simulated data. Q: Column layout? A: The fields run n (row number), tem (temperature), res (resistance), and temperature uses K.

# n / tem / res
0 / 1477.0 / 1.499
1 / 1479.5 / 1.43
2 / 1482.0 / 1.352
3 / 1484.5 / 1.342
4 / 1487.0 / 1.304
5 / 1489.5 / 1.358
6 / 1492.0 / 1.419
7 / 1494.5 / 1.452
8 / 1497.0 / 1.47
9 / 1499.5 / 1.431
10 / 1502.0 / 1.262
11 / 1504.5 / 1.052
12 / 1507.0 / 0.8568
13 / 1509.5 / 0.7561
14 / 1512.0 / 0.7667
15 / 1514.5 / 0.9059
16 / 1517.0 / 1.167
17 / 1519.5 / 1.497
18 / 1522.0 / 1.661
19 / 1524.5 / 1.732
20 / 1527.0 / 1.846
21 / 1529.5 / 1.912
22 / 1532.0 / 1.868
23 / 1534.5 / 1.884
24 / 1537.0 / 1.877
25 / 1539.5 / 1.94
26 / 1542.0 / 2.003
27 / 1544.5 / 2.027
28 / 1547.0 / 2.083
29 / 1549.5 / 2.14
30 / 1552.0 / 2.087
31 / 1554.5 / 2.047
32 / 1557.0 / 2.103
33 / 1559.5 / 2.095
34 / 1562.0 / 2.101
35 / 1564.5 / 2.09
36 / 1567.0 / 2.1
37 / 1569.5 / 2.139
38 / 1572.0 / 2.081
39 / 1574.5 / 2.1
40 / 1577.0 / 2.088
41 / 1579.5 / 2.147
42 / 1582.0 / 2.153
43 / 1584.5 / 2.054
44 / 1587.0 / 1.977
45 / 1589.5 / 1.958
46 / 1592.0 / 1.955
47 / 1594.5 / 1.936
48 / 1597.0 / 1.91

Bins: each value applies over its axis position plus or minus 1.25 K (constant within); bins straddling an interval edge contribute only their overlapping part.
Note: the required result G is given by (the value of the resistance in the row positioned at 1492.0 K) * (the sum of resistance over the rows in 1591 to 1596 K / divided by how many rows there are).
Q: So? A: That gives 2.8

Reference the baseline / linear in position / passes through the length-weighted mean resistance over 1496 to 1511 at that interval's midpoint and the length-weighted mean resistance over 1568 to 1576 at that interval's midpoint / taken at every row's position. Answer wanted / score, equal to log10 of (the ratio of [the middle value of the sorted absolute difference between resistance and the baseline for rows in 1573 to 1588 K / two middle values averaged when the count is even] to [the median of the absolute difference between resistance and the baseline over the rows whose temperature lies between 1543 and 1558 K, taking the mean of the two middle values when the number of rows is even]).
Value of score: -0.50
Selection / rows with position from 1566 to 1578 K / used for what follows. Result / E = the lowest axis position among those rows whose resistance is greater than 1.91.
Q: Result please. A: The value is 1567.0 K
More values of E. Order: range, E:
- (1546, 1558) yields 1547.0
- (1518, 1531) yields 1529.5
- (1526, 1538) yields 1529.5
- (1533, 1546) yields 1539.5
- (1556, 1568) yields 1557.0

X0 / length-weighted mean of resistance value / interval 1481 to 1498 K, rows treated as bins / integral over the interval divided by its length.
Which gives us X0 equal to 1.38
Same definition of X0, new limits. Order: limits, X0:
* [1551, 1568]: 2.09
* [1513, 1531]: 1.53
